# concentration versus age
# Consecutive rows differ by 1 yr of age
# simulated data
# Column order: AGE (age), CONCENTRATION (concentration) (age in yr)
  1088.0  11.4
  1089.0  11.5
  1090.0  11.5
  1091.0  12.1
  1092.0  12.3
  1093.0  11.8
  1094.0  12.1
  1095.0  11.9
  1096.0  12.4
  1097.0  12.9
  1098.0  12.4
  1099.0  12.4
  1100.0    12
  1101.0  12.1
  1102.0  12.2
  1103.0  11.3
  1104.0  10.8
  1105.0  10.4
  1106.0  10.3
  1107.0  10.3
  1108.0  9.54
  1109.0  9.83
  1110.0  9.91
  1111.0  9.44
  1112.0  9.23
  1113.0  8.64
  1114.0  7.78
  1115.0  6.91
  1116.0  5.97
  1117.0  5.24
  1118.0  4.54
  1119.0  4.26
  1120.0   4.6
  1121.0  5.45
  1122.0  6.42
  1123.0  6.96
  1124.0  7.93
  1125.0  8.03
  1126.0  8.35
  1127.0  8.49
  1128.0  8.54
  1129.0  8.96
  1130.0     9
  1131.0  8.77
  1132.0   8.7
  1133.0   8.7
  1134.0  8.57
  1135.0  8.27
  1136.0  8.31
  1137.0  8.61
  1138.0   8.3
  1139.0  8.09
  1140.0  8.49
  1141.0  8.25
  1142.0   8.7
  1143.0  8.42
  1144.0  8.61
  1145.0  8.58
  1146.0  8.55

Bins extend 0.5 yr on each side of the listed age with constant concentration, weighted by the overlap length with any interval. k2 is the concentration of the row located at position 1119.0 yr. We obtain 4.26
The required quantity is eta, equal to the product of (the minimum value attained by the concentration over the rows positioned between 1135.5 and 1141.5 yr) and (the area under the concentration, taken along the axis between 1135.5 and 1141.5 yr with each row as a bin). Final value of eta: 405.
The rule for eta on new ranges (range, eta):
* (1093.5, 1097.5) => 587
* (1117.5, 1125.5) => 205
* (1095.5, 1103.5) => 1104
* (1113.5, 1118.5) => 138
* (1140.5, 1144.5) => 280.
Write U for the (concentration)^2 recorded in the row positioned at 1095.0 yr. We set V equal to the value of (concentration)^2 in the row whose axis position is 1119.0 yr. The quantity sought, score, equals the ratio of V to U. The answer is 0.1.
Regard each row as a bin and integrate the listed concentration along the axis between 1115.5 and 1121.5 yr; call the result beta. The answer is 30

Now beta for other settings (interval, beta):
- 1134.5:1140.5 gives 50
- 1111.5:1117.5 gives 44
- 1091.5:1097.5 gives 73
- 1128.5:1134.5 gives 53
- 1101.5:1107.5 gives 65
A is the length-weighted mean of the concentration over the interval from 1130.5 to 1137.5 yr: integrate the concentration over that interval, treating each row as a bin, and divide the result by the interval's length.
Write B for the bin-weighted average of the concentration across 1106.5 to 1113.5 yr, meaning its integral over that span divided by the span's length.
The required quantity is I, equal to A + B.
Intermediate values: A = 8.56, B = 9.6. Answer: 18.1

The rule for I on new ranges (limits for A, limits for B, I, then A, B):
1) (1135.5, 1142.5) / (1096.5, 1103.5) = 20.6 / 8.39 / 12.2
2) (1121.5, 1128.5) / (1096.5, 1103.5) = 20.0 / 7.82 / 12.2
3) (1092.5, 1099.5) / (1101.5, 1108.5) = 23.0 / 12.27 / 10.7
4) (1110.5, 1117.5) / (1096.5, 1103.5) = 19.8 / 7.60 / 12.2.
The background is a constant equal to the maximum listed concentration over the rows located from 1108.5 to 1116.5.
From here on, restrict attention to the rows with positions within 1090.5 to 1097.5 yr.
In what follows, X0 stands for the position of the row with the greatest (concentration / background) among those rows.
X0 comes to 1097.0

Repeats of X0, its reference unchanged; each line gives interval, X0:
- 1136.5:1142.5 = 1142.0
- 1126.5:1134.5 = 1130.0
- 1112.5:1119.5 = 1113.0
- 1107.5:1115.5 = 1110.0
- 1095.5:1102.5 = 1097.0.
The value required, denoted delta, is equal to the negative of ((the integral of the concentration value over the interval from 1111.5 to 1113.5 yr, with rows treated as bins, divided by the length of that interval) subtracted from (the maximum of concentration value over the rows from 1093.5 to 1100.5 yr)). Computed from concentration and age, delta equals -4.0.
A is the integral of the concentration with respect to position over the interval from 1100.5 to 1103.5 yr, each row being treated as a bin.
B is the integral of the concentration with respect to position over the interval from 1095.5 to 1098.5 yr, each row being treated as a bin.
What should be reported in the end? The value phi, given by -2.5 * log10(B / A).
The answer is -0.06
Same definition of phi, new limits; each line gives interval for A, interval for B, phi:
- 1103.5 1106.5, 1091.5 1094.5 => -0.15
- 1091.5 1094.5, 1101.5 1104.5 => 0.06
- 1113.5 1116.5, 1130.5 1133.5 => -0.26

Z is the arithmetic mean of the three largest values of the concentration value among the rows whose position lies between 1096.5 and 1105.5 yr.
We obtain 12.6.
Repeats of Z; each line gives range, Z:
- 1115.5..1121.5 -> 5.6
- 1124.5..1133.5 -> 8.9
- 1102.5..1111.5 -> 10.8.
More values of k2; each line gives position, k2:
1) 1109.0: 9.83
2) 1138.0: 8.3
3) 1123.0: 6.96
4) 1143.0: 8.42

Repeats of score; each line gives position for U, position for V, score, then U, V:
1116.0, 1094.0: 4.1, 36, 146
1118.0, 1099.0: 7.5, 21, 154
